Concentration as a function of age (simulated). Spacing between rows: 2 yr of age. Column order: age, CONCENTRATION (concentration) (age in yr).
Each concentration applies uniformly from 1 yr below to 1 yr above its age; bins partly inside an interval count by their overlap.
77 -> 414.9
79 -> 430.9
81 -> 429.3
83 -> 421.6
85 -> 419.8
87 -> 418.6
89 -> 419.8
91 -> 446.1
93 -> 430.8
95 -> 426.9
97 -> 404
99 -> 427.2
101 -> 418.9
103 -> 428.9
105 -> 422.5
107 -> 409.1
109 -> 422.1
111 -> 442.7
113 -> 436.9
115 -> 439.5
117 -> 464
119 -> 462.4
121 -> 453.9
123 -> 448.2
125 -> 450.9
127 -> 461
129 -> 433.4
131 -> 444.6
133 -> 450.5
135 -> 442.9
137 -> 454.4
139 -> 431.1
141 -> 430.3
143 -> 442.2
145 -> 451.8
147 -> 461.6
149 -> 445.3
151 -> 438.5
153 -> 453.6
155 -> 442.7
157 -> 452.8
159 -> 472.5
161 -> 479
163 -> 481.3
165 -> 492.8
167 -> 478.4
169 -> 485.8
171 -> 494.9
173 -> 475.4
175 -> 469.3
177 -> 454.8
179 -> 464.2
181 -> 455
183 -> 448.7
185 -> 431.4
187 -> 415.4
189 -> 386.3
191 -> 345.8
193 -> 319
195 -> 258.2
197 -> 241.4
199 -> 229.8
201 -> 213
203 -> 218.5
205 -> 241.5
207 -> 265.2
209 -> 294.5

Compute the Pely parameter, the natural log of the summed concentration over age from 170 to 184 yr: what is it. 8.1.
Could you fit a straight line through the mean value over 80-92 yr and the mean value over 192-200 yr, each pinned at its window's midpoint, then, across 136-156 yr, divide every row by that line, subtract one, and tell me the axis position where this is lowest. 139 yr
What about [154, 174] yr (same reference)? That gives 155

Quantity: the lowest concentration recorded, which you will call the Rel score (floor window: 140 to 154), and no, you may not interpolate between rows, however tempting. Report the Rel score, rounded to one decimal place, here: 430.3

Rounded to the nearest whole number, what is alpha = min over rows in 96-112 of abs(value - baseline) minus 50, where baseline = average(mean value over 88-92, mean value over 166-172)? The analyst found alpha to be -33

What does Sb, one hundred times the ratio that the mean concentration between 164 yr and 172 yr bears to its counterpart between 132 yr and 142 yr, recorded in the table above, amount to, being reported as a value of 110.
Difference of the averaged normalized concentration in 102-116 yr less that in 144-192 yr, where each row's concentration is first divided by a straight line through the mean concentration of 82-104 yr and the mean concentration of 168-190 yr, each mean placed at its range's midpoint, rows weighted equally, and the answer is -0.011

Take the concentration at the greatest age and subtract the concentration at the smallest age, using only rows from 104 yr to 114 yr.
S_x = 14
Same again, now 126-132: -16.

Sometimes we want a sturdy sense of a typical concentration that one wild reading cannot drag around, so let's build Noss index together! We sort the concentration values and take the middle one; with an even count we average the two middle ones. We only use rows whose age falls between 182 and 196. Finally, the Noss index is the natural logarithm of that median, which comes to 5.96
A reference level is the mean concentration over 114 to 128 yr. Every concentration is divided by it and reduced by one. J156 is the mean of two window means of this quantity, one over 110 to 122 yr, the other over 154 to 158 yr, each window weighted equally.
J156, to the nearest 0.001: -0.012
